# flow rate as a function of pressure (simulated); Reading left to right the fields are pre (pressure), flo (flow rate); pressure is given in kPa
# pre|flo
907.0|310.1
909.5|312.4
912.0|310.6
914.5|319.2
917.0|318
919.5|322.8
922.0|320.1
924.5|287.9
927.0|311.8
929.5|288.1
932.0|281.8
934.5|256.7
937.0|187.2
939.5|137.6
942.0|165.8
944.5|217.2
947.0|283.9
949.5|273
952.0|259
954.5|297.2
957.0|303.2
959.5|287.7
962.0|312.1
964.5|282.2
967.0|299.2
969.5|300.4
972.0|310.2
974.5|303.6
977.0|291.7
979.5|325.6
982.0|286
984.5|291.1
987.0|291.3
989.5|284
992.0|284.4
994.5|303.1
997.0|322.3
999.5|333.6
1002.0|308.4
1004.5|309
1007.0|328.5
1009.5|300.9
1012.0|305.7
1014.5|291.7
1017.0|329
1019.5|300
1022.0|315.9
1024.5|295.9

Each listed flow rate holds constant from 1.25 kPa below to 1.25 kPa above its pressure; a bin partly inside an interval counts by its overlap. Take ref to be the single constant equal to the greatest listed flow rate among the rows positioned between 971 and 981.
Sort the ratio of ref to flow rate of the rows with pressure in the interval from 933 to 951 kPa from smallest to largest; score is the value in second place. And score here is 1.19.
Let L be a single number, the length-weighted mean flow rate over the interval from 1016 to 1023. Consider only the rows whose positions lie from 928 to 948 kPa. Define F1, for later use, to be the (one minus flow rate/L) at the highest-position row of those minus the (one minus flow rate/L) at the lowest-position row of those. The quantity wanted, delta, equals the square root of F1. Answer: 0.12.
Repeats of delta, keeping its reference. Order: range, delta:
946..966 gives 0.07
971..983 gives 0.28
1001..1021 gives 0.16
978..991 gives 0.36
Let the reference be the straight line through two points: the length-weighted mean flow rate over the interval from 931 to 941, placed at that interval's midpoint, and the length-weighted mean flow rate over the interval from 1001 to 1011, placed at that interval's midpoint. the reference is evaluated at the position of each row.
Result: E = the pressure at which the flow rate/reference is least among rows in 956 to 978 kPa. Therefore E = 977.0 kPa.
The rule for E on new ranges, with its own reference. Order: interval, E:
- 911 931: 929.5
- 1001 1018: 1014.5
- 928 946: 939.5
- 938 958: 939.5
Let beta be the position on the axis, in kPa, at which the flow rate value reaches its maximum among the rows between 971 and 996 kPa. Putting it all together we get 979.5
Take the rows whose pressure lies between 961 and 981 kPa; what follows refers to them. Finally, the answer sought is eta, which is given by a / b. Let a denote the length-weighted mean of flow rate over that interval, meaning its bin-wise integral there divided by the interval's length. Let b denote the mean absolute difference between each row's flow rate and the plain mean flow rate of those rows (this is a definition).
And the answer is 31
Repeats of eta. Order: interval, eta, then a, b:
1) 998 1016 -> 27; 312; 11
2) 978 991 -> 25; 295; 12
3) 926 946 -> 4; 230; 54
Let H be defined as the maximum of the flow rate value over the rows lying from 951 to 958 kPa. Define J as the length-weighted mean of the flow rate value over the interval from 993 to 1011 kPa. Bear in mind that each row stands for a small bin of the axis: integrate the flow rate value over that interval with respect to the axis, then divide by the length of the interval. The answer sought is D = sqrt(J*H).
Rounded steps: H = 303.2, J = 315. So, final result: 309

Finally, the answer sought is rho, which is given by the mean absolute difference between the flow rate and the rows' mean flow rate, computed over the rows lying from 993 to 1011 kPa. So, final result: 11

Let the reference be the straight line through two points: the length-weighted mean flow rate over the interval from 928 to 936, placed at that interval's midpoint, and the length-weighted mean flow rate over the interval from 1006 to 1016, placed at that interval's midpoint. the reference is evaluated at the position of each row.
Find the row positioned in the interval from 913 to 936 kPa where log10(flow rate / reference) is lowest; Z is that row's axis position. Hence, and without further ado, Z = 934.5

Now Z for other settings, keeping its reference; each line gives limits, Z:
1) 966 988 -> 982.0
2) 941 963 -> 942.0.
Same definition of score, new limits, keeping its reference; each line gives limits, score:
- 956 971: 1.07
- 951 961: 1.10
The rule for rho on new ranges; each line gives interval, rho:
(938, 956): 51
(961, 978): 8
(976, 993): 9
